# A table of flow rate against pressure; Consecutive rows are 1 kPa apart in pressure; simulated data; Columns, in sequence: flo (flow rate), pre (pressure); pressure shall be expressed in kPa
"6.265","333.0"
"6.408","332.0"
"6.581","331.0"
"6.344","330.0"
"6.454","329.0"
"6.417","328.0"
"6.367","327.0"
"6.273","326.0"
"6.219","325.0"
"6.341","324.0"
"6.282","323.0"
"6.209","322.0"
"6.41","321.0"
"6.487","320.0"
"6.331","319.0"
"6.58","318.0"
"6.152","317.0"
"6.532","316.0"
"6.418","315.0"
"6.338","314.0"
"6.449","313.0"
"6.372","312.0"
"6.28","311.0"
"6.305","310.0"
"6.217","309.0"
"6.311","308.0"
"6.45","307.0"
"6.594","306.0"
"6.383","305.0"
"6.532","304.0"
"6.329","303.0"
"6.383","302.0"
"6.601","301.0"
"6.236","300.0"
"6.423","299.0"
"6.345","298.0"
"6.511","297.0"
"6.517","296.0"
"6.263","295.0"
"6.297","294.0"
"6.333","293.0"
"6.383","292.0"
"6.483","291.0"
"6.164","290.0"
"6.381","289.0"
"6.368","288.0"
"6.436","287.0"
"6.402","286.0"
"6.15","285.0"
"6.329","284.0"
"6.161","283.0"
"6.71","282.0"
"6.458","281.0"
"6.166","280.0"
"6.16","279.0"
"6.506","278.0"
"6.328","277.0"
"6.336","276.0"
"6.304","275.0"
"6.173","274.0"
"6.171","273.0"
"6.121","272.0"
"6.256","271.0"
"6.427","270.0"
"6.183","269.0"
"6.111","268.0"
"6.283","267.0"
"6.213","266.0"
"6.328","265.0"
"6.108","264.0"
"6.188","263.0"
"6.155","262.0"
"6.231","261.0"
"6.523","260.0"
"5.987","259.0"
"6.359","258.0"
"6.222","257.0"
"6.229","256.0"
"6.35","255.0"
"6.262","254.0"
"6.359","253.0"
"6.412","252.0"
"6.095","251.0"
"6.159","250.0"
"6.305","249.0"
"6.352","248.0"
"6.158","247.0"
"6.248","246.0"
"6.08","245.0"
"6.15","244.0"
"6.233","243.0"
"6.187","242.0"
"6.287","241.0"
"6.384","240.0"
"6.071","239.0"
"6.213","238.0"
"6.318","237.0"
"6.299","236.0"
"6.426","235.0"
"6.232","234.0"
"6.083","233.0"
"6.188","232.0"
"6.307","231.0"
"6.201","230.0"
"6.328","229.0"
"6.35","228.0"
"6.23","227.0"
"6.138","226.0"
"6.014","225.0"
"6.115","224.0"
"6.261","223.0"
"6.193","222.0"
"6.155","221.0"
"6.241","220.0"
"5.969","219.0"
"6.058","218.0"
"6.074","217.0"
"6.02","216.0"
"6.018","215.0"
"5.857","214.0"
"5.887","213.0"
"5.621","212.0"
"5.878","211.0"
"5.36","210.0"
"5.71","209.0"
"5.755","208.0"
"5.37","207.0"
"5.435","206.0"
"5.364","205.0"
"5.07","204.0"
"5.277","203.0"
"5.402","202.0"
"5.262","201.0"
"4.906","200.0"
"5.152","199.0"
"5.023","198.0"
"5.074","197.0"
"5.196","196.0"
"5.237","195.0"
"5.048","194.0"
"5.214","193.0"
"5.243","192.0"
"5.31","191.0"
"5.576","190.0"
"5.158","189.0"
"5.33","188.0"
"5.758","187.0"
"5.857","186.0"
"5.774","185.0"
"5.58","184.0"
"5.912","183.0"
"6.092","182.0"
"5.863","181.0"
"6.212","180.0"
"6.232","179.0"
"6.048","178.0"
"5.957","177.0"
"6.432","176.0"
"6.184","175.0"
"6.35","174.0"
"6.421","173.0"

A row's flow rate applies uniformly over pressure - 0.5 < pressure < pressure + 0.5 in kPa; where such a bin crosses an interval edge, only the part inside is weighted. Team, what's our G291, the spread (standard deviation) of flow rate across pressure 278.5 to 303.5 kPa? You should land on 0.14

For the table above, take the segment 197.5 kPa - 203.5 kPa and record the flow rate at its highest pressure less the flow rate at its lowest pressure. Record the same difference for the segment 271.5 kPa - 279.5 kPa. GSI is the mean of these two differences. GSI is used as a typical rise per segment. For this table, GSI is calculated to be 0.15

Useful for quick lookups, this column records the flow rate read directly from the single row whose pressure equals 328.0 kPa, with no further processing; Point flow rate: 6.417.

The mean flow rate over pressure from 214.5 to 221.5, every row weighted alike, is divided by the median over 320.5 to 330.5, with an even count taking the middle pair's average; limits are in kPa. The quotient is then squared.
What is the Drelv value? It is 0.92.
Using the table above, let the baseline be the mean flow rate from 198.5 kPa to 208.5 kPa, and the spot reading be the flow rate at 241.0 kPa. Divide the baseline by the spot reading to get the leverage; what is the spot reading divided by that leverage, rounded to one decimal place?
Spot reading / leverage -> 7.5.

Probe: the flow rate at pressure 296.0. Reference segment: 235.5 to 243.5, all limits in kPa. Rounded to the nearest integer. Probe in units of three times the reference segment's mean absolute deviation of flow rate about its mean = 30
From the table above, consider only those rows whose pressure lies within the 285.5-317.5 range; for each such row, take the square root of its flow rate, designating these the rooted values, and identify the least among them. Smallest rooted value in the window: 2.48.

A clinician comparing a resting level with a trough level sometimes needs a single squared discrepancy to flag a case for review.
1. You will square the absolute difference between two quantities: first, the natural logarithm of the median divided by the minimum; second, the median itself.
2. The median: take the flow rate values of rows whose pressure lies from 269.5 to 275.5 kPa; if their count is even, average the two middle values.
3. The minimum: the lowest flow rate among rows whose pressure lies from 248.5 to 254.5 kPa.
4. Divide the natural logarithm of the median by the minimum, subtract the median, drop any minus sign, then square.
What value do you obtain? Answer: 35.0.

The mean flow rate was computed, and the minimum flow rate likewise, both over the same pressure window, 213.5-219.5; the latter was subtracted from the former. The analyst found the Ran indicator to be 0.142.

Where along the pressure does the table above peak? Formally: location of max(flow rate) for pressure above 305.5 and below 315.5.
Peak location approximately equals 306.0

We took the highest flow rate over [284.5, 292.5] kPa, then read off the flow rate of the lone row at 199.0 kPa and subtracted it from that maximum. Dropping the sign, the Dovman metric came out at 1.3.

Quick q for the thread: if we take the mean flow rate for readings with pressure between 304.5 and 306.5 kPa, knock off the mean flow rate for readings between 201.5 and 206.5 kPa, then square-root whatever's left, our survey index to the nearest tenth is 1.1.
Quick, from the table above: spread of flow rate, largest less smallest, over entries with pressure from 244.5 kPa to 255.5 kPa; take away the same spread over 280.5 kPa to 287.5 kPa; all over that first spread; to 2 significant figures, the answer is -0.69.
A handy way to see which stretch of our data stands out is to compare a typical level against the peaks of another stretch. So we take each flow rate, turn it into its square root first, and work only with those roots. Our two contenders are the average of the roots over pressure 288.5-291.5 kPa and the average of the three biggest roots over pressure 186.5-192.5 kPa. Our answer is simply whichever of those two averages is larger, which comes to 2.52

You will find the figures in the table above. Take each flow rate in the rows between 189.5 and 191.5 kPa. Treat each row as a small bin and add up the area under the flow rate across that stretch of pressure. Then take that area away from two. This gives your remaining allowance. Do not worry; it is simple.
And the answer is -8.9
